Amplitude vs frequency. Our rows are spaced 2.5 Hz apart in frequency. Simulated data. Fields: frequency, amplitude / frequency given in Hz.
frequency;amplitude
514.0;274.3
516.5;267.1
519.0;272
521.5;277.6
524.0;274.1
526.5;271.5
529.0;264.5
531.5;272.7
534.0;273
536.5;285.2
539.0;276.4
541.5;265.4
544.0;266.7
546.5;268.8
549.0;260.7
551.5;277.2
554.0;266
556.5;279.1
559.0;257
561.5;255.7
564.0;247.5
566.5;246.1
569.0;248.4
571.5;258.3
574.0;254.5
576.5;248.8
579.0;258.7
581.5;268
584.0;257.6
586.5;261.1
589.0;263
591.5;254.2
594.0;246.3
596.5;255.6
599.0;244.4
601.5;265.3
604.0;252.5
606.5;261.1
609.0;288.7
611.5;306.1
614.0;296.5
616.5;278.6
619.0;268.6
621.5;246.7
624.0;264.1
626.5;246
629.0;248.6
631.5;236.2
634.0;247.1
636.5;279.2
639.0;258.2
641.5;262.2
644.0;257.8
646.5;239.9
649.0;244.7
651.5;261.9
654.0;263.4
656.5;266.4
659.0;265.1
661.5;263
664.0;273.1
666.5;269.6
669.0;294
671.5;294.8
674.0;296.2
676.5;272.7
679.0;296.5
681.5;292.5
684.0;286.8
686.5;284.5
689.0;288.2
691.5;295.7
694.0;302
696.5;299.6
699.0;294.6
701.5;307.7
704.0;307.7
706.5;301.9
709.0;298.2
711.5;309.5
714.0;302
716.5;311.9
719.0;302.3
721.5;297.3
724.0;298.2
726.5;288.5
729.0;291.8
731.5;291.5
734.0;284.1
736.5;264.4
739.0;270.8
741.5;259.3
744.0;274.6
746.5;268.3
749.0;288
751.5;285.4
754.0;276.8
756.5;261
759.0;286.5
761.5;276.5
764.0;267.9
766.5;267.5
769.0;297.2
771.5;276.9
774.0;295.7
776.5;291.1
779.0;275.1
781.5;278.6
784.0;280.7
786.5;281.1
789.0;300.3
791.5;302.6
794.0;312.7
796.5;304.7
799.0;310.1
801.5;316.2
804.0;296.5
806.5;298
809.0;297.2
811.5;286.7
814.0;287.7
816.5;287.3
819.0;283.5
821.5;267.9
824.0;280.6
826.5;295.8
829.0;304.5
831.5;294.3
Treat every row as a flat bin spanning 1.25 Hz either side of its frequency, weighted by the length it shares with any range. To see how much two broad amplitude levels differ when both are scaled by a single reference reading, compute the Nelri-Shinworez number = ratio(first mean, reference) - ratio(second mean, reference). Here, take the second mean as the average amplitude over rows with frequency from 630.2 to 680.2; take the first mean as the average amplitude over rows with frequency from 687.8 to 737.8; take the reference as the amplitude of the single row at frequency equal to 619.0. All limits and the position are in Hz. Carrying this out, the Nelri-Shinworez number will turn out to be 0.11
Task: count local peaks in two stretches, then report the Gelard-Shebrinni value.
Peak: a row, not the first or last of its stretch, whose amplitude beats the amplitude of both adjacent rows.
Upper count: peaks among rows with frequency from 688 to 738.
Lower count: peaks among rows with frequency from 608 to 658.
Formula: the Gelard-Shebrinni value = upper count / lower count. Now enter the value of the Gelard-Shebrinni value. 1.0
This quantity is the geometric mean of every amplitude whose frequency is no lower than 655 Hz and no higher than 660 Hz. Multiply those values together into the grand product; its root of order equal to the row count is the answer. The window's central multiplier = 266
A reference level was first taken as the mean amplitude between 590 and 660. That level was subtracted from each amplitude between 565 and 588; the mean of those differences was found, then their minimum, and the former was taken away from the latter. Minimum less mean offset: -10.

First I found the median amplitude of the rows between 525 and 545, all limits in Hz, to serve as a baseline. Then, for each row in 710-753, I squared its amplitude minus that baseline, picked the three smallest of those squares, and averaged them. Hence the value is 7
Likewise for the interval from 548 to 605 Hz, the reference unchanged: 27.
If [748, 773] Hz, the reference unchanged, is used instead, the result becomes 19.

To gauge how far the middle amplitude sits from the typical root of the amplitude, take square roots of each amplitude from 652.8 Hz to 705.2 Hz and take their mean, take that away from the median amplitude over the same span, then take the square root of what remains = 16.6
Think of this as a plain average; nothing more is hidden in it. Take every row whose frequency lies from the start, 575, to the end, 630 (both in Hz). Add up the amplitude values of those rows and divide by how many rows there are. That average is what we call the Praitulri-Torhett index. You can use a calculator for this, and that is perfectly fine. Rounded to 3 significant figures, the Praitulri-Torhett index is 263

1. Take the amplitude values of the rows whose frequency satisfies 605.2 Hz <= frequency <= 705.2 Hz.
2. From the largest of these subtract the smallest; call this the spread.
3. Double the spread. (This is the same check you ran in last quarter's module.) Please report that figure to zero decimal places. 143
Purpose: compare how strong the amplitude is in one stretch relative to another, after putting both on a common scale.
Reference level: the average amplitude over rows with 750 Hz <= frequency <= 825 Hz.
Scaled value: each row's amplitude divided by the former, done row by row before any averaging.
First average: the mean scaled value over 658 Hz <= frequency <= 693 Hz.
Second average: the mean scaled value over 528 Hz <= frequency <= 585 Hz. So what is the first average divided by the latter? 1.08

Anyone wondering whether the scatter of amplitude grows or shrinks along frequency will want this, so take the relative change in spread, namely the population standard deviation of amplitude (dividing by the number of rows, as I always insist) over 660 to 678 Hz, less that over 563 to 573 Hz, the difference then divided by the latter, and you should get 1.7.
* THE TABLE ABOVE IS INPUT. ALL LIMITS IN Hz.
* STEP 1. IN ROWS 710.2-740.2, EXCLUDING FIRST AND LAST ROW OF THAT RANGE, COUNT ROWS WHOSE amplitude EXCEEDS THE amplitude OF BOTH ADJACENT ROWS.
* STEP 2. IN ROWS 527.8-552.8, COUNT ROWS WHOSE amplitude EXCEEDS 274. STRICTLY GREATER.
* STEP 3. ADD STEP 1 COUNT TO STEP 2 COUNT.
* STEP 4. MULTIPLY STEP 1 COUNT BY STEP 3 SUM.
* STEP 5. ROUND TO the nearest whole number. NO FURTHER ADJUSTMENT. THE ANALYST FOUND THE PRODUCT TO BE 18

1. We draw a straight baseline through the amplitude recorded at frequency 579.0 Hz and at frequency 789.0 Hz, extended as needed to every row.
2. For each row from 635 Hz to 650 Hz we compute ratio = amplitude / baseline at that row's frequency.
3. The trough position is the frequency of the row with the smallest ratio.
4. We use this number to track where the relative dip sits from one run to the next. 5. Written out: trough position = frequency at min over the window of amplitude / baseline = 646.5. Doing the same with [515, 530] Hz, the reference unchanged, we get 529.0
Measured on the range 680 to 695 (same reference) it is 686.5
